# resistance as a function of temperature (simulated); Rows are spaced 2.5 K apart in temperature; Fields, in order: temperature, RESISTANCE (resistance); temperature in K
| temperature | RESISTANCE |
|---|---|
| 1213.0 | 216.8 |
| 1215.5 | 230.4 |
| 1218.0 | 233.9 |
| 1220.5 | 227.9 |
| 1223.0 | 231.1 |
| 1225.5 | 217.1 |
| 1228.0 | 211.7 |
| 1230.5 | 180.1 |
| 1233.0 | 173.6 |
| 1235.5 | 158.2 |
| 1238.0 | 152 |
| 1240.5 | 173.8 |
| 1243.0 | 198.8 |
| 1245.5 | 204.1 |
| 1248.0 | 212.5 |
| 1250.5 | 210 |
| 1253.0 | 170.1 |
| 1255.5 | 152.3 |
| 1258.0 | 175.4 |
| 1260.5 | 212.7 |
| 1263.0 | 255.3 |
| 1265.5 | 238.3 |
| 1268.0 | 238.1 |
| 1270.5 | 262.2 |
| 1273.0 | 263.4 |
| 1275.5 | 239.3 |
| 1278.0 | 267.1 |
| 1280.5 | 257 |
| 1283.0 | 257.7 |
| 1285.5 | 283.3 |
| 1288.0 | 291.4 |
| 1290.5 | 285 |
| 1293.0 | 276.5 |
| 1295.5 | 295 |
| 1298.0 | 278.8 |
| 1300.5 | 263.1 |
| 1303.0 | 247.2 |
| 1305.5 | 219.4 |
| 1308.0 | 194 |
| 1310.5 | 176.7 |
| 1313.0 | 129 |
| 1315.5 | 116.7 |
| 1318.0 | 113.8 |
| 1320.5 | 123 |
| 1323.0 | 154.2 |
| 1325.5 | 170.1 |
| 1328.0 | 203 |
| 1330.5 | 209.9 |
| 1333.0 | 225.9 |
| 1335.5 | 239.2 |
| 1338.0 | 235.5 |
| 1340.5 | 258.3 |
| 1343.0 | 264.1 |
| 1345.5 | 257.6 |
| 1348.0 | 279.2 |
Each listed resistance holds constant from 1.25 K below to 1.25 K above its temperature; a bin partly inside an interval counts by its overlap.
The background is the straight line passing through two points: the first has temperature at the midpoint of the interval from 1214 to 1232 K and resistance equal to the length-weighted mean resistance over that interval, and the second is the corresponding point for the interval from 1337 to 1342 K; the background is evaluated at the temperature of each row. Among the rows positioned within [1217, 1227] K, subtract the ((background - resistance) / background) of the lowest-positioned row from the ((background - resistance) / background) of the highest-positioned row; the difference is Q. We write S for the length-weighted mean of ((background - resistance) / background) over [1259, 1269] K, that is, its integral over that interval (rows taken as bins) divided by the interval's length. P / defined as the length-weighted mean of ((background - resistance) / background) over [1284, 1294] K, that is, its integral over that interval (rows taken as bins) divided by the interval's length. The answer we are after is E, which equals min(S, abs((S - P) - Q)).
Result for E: -0.02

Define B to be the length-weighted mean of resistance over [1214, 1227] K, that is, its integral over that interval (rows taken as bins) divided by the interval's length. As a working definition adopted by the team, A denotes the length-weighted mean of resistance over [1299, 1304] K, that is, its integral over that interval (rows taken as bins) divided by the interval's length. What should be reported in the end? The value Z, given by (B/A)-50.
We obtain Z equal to -49.1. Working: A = 257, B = 228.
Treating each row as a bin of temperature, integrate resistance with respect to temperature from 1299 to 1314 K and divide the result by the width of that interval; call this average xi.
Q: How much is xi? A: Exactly 207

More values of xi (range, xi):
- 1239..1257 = 188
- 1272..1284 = 257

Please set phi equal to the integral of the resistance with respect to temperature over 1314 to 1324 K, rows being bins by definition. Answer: 1263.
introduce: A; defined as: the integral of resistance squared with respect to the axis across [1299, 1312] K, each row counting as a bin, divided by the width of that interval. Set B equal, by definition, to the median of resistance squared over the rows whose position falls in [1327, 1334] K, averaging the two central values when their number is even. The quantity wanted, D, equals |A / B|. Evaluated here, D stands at 1.12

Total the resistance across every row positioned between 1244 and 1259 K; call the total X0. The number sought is 1124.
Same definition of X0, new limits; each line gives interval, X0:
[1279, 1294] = 1651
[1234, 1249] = 1099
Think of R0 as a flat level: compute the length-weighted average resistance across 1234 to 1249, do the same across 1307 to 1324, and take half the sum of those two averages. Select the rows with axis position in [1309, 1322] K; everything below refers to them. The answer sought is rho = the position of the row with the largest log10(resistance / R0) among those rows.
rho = 1310.5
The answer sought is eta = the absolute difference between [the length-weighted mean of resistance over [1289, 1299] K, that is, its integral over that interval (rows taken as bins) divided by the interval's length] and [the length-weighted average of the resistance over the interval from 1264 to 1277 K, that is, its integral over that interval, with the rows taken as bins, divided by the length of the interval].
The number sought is 35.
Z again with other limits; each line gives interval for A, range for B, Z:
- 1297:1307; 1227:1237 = -49.3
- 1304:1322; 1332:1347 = -48.4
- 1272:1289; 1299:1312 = -49.2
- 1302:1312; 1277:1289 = -48.7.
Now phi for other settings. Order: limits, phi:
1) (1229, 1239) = 1675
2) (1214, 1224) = 2305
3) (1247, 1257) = 1853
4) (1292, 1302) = 2776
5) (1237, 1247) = 1837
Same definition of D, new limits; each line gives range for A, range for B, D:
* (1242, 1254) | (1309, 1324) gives 2.52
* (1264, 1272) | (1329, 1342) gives 1.10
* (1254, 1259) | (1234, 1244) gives 0.97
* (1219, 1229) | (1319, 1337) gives 1.20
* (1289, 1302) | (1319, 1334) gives 2.23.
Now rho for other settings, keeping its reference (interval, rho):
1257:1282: 1278.0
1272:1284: 1278.0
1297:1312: 1298.0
